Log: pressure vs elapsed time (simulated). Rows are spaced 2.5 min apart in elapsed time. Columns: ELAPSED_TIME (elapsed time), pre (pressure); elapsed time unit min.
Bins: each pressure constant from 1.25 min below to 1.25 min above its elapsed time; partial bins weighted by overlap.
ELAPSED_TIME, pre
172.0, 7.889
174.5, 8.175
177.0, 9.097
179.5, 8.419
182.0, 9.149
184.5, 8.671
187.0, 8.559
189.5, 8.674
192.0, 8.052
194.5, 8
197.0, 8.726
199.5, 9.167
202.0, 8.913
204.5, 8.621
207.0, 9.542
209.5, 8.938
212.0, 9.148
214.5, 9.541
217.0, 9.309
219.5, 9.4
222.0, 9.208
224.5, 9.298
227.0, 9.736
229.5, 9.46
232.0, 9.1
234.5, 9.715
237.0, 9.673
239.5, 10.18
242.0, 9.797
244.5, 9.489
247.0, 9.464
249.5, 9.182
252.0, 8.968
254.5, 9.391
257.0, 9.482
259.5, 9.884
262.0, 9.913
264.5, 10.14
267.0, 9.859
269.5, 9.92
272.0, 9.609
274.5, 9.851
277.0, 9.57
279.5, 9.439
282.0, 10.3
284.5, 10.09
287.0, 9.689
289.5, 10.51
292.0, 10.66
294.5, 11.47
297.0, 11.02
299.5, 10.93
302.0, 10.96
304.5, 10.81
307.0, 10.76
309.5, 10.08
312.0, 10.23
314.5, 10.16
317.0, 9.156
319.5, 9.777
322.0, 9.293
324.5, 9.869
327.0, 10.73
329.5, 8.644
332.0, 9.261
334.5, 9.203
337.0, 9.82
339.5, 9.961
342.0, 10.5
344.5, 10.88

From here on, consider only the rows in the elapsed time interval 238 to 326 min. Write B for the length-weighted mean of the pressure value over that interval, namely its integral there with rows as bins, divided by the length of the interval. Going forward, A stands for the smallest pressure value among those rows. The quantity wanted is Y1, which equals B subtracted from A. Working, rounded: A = 8.968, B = 10.0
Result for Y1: -1.03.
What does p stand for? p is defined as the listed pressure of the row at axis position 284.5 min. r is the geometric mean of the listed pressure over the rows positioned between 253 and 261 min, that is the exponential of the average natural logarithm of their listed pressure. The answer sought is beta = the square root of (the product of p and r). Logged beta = 9.83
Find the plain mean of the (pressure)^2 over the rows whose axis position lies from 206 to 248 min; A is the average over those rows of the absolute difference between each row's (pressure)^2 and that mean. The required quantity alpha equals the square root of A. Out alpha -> 2.1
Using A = 4.3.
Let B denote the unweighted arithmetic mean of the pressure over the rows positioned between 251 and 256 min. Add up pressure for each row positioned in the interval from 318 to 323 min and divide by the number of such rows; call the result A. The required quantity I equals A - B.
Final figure 0.4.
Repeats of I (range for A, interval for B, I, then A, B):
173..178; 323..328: -1.7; 8.6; 10.3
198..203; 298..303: -1.9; 9.0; 10.9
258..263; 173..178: 1.3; 9.9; 8.6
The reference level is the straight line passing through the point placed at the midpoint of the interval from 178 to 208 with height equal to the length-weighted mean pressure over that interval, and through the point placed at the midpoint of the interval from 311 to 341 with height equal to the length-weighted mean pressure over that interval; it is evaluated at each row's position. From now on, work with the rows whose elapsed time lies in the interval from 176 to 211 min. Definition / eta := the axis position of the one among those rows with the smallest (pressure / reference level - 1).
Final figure 194.5 min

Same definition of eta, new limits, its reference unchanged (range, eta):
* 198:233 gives 204.5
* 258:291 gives 279.5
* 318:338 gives 329.5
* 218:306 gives 252.0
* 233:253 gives 252.0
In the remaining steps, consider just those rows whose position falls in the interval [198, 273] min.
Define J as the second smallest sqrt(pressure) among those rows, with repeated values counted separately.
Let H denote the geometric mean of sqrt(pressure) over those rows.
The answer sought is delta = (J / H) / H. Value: 0.316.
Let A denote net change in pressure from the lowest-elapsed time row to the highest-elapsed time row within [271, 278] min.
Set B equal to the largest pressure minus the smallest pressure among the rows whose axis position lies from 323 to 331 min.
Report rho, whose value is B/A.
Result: -53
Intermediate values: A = -0.04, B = 2.09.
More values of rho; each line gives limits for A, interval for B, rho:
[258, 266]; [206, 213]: 2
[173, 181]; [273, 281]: 2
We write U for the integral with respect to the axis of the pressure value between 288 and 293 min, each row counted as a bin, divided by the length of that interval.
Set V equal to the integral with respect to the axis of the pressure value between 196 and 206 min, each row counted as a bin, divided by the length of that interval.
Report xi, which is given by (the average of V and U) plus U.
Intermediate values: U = 10.5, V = 8.9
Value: 20.2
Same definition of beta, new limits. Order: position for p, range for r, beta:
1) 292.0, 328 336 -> 9.81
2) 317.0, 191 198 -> 8.69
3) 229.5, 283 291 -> 9.77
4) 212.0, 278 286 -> 9.53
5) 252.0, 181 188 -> 8.88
